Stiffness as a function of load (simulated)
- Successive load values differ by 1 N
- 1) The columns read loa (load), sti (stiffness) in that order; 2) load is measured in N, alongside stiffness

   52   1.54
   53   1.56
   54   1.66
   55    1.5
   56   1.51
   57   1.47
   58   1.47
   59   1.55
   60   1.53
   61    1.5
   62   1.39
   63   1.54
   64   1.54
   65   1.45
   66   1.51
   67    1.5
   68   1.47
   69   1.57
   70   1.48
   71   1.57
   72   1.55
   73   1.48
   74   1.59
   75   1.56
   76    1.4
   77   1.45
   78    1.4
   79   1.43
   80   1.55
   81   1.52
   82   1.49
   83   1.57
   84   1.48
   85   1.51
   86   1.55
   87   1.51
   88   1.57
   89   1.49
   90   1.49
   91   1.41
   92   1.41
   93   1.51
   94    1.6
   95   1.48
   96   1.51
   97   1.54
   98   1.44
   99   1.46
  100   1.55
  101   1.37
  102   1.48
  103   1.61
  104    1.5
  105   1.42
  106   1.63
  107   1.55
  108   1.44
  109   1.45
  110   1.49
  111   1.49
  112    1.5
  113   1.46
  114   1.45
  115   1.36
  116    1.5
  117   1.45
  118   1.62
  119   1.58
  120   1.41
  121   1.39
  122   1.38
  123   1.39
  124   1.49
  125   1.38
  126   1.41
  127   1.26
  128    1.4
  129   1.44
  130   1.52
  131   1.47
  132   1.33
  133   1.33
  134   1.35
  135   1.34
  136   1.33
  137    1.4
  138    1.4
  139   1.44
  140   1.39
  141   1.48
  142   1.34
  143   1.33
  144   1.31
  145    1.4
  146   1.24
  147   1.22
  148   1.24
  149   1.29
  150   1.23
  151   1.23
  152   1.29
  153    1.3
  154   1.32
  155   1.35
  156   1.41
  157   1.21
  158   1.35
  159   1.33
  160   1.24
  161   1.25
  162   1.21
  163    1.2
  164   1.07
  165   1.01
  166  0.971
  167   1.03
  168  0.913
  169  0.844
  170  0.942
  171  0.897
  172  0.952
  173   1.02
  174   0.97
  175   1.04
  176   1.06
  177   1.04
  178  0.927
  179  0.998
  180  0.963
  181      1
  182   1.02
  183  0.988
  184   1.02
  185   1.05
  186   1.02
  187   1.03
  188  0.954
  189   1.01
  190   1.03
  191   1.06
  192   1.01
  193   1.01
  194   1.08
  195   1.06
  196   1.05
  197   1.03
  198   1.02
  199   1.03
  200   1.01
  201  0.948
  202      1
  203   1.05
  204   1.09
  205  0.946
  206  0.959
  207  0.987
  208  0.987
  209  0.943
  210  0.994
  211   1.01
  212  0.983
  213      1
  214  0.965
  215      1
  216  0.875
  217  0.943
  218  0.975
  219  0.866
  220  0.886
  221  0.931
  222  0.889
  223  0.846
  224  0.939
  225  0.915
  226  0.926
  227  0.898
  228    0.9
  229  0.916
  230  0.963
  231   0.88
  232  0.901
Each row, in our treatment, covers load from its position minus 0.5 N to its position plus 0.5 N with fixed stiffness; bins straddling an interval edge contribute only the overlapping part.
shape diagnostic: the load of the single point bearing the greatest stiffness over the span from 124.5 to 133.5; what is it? 130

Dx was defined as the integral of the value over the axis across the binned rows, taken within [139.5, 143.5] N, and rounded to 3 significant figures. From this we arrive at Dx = 5.54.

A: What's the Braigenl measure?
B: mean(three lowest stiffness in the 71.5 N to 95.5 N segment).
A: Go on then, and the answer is 1.40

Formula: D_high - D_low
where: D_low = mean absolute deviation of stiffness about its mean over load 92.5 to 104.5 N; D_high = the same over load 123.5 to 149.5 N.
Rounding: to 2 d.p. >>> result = 0.02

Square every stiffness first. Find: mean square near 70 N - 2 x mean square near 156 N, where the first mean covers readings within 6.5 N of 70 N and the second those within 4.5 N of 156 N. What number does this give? -1.2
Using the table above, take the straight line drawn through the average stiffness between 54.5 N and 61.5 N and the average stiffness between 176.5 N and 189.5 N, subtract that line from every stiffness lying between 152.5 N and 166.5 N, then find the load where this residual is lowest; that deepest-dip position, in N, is 166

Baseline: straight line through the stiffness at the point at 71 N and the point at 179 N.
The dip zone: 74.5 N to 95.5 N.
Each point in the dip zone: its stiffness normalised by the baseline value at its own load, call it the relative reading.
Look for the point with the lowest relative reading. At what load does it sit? 76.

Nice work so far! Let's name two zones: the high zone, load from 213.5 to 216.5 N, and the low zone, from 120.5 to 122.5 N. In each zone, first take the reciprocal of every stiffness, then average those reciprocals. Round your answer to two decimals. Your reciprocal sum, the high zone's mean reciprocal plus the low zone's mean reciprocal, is 1.78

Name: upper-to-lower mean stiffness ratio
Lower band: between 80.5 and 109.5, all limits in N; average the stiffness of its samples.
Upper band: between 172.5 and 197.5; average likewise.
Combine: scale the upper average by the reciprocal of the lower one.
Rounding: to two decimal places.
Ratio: 0.68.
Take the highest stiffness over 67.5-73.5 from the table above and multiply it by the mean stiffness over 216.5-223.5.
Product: 1.4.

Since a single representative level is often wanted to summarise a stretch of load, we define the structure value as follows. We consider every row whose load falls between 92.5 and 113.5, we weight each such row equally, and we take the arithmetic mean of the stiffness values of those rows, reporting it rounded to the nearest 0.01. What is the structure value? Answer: 1.50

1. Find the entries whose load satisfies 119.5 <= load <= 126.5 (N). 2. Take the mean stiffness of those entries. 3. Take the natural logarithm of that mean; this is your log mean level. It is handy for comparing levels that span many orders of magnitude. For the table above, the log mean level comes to 0.34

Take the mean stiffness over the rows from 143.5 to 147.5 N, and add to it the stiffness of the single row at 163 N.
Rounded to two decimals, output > 2.49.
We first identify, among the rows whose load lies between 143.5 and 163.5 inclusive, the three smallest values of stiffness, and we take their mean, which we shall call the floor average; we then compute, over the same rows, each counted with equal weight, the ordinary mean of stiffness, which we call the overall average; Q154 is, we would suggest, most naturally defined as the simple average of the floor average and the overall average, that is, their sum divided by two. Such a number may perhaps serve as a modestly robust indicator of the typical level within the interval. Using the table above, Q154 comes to 1.24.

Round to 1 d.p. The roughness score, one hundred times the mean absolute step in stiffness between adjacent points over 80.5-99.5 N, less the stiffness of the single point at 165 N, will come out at 4.7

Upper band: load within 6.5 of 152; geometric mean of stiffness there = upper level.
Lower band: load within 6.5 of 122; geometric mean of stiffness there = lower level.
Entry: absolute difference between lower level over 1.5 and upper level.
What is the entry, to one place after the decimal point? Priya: 0.3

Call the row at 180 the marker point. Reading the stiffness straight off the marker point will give 0.963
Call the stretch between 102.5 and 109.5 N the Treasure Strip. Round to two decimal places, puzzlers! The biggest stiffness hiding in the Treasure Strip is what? 1.63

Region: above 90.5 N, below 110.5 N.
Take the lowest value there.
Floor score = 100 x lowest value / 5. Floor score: 27.4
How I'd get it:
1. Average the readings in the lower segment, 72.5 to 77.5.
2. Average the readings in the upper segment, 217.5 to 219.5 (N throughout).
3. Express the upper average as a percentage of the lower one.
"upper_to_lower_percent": 62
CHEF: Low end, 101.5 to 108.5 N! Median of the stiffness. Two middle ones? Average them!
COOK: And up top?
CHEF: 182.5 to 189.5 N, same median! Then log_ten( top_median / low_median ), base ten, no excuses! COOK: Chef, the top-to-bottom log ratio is -0.167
